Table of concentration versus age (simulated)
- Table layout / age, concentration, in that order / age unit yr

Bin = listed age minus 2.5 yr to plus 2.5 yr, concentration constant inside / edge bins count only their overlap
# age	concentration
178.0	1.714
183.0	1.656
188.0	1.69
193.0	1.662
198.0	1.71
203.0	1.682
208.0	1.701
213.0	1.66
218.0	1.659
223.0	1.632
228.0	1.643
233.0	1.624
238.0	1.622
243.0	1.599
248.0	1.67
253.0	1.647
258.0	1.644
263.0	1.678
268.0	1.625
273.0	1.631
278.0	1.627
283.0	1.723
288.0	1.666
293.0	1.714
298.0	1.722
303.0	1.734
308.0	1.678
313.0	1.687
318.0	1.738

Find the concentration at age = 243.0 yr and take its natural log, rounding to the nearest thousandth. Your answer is 0.469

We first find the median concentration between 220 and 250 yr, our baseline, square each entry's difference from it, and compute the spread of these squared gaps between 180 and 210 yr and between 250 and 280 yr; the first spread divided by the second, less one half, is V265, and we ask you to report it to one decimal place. 1.9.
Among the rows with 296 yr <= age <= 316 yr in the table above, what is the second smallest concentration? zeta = 1.687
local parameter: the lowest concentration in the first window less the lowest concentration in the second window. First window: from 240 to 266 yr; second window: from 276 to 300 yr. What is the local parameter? -0.03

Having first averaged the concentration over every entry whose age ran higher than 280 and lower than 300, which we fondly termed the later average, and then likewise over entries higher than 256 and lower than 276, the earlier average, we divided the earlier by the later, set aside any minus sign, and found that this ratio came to 0.96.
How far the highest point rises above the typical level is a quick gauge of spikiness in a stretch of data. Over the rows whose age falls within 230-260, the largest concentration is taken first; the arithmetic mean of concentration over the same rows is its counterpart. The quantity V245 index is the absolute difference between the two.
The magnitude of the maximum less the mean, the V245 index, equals 0.0357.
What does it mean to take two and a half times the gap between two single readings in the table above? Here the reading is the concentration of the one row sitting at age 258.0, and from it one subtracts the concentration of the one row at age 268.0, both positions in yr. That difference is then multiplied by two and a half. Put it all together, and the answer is 0.05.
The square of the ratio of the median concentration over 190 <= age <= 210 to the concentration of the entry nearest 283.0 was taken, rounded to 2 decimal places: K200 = 0.96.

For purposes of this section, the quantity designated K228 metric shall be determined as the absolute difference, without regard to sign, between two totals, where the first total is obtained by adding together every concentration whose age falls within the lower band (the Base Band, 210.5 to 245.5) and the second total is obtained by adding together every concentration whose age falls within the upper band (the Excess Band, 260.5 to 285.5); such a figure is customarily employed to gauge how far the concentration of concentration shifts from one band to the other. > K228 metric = 3.2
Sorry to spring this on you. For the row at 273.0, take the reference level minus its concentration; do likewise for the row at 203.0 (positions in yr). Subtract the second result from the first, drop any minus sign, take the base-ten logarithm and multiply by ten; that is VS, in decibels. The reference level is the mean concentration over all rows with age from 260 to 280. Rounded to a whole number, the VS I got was -13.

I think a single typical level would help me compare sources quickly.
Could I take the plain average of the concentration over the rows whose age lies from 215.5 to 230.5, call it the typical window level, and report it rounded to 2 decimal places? 1.64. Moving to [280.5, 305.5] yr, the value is 1.71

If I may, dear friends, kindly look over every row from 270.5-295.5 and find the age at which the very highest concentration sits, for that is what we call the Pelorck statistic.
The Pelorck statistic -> 283.0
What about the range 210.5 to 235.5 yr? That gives 213.0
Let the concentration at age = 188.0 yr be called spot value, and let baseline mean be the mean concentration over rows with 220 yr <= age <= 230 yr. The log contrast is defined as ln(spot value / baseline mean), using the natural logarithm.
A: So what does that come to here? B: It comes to 0.03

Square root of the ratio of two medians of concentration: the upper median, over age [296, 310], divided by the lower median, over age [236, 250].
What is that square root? 1.03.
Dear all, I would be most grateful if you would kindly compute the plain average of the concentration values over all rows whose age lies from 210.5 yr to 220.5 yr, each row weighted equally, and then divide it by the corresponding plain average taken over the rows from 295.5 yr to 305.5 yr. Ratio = 0.96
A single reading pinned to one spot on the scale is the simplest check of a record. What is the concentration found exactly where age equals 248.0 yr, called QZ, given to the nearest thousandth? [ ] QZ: 1.670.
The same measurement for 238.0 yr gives 1.622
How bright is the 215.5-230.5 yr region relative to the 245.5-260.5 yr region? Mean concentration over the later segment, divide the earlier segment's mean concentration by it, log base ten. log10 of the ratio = -0.002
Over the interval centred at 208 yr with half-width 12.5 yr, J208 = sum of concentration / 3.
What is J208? 2.80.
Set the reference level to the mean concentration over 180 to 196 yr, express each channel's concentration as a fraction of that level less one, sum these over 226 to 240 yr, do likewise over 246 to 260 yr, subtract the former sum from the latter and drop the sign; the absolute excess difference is 0.043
